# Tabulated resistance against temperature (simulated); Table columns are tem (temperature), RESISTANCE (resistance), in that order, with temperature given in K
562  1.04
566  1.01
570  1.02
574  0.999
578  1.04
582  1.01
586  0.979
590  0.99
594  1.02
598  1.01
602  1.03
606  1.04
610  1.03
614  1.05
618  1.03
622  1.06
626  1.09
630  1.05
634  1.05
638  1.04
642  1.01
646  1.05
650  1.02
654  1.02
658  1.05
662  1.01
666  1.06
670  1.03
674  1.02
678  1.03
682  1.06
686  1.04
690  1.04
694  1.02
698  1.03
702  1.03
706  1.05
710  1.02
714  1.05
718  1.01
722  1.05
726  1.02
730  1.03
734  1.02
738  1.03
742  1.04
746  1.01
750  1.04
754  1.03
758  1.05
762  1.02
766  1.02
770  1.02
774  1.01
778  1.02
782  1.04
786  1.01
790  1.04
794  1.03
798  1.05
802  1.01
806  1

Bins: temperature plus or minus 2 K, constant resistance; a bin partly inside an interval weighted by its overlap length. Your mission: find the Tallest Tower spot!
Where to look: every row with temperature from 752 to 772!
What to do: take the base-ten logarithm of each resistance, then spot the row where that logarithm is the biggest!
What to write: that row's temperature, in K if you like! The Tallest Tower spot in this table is 758 K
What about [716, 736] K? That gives 722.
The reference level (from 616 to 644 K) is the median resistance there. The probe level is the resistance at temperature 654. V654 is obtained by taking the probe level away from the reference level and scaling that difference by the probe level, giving 0.029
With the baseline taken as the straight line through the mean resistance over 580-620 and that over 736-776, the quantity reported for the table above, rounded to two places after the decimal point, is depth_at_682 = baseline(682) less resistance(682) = -0.04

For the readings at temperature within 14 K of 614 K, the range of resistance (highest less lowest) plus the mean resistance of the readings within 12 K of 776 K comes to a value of 1.08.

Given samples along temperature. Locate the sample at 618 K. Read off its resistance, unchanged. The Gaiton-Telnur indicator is 1.03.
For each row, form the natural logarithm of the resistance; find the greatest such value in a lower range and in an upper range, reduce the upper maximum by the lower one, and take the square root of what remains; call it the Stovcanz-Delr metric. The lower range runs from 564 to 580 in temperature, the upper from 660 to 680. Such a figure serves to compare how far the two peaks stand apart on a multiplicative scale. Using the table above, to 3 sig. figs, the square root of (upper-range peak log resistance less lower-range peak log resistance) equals 0.138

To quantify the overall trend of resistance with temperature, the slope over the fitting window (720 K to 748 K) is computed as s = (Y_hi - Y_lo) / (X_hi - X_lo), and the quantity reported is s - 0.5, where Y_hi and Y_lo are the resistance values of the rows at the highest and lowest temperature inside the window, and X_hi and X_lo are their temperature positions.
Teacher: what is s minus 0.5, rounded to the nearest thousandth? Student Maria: -0.502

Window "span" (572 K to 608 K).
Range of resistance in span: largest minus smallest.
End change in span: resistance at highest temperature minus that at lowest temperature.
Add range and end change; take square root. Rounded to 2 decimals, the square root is 0.32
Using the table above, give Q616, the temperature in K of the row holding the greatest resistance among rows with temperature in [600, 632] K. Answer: 626 K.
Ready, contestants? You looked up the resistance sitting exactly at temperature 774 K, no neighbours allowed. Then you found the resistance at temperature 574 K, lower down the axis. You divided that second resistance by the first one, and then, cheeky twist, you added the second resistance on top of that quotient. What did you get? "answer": 1.99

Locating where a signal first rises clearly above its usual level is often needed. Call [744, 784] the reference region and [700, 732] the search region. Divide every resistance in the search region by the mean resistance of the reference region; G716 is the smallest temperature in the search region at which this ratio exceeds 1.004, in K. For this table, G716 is 706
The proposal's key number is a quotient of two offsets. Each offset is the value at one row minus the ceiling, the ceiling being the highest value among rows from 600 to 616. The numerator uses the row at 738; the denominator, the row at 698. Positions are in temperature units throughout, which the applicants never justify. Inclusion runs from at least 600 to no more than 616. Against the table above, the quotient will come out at 1.0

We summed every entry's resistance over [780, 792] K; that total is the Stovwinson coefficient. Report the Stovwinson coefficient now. 3.09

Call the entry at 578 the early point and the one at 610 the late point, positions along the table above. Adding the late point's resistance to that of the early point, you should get 2.07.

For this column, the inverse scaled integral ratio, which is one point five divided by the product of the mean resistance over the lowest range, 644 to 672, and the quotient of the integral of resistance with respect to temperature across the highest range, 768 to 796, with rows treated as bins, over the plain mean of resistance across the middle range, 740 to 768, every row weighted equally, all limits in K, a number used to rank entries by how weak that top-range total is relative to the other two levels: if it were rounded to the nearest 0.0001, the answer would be 0.0521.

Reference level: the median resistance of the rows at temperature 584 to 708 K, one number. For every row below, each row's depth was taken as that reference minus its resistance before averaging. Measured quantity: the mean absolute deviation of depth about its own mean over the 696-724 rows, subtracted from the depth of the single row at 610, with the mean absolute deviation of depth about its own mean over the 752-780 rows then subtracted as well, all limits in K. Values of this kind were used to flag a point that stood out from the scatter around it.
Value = -0.022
